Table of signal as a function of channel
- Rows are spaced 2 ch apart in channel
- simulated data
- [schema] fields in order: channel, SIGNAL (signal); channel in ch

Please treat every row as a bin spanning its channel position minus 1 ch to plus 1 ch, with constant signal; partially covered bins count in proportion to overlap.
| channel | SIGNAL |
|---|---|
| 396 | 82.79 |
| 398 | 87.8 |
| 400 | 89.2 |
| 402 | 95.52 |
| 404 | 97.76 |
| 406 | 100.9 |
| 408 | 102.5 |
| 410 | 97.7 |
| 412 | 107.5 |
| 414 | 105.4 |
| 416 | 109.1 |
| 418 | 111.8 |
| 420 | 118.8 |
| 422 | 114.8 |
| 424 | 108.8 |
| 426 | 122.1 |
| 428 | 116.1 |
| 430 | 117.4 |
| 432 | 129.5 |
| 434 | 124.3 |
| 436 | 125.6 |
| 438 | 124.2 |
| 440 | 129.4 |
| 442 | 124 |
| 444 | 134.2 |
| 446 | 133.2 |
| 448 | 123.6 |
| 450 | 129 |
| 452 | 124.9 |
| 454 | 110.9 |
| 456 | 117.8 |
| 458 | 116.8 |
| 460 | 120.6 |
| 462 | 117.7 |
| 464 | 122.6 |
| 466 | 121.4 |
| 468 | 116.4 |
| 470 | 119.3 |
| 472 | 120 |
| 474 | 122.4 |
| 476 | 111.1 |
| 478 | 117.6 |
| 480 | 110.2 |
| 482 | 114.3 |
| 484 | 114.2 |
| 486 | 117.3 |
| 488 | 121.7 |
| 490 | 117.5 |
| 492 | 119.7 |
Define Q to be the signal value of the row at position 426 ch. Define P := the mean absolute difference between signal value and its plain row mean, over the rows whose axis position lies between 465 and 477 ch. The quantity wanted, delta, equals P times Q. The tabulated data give 381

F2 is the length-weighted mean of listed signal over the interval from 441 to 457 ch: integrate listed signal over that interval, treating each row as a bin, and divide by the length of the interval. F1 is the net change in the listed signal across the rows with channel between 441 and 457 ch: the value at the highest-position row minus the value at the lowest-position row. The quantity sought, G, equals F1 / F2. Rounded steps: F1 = -6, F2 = 125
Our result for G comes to -0.050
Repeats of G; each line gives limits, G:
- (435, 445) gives 0.067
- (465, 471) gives -0.018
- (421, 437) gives 0.090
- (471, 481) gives -0.084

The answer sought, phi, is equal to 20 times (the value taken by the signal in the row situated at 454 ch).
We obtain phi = 2218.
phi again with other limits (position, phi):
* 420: 2376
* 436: 2512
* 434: 2486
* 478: 2352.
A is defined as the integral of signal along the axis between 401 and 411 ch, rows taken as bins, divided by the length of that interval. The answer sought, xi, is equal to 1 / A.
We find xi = 0.0101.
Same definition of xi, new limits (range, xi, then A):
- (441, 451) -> 0.0078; 129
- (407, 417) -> 0.0096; 104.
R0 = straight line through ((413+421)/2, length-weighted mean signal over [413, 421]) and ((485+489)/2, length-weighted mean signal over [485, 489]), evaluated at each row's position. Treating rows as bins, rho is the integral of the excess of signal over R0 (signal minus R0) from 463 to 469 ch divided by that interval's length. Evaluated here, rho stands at 3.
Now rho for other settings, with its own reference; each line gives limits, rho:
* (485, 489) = 0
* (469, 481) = -1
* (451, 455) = 2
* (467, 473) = 1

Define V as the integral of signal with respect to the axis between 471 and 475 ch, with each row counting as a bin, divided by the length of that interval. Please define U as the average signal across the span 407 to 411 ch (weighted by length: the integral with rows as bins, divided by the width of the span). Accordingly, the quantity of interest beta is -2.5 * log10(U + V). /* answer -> -5.86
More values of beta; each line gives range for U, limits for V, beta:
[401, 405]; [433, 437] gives -5.86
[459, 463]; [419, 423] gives -5.93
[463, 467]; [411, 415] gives -5.90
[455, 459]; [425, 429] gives -5.93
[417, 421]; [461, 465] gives -5.93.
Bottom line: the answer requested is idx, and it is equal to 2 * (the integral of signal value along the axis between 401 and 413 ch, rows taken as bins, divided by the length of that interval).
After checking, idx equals 201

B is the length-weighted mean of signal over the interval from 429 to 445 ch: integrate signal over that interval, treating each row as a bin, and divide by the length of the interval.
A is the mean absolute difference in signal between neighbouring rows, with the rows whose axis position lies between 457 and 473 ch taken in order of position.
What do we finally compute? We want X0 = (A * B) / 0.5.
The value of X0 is 771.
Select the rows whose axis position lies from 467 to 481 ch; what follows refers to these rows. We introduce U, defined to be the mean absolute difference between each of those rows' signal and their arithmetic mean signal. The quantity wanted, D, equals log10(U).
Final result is 0.55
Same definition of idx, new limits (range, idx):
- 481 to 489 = 234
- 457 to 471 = 239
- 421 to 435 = 238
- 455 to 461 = 237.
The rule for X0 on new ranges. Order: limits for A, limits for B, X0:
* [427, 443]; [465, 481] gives 1069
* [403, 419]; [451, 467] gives 947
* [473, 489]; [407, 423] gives 1143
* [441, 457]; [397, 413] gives 1424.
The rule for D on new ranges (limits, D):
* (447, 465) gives 0.61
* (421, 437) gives 0.74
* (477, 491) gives 0.44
